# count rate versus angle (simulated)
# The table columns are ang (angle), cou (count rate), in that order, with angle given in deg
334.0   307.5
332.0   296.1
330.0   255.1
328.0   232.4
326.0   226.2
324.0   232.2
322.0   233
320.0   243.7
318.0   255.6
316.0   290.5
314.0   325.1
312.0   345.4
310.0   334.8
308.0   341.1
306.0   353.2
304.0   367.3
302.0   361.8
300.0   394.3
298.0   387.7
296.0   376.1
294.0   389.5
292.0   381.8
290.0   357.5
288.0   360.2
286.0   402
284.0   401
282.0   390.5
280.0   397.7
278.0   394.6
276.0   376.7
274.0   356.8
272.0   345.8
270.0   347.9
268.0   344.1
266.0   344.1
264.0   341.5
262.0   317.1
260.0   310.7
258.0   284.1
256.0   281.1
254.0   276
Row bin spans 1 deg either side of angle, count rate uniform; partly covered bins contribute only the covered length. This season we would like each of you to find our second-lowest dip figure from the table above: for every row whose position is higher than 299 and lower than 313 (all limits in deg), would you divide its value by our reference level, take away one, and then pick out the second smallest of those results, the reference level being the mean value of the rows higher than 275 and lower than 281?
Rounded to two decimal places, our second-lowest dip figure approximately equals -0.12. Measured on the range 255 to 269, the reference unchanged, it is -0.27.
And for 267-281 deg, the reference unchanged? -0.11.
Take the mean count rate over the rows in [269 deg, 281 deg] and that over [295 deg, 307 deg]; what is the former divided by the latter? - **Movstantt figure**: 0.99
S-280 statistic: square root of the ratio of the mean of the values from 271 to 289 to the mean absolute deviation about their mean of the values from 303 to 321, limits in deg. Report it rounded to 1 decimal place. 3.2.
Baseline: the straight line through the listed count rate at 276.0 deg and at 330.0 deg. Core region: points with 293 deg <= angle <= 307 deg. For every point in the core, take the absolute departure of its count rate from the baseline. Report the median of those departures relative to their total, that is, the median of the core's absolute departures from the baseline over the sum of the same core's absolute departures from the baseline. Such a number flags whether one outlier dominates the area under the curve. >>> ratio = 0.14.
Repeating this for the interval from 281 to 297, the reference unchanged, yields 0.15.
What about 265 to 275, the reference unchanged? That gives 0.20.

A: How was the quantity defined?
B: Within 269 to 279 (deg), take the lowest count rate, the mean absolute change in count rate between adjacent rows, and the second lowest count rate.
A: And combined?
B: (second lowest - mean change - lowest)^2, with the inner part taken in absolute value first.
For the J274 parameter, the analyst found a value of 113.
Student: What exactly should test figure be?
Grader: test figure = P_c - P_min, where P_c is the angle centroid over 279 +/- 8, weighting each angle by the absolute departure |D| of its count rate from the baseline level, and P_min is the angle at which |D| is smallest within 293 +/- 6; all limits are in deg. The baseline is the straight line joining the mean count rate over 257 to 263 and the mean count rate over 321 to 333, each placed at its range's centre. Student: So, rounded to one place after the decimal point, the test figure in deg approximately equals -9.9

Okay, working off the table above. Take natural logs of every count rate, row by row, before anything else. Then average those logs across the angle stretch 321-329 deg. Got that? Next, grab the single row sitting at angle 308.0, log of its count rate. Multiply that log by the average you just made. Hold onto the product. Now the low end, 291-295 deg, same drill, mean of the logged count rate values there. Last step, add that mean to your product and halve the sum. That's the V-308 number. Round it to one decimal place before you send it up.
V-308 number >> 18.8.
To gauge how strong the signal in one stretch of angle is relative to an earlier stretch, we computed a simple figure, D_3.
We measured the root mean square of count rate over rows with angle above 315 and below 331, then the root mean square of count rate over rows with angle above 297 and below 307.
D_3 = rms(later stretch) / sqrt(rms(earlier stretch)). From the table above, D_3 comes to 13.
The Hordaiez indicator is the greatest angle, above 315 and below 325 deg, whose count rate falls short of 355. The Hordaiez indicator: 324.0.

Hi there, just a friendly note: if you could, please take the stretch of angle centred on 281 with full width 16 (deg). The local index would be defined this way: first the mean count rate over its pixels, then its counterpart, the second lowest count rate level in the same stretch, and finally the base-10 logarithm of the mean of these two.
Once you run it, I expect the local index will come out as 2.57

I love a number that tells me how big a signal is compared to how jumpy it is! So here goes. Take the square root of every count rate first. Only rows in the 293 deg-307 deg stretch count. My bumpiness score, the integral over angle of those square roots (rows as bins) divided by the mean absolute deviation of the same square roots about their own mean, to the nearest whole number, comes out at 820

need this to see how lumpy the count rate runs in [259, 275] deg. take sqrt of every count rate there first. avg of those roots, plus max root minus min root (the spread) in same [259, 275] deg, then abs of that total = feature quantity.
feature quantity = 19.7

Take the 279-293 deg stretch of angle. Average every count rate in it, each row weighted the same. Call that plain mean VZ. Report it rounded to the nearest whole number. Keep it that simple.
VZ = 384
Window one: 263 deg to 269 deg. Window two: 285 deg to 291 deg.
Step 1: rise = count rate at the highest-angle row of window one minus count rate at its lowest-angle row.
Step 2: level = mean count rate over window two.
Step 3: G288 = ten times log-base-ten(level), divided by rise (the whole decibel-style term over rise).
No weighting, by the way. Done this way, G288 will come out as 10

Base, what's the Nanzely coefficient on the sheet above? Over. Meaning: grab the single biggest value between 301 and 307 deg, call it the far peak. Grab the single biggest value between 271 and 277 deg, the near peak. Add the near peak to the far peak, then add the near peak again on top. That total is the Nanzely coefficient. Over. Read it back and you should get 1121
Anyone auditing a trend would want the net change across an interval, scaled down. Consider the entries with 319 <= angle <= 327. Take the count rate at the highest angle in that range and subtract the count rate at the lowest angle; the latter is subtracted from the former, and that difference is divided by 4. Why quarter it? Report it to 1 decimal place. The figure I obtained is -4.4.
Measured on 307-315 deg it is -4.0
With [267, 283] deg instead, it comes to 11.6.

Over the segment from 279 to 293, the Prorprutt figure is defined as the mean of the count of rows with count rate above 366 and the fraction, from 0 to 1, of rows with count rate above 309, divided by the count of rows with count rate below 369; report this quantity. 1.5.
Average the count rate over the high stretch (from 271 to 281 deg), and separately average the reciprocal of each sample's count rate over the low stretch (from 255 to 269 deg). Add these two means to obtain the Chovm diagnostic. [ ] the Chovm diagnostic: 374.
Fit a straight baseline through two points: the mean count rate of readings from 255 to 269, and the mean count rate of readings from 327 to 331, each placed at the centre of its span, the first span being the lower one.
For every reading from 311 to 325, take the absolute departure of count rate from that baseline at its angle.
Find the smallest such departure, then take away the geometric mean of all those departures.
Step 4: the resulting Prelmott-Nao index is -14.4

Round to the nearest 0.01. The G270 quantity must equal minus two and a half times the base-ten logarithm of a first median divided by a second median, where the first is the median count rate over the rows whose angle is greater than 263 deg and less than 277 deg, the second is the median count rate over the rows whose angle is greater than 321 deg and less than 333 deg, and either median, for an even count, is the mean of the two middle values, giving -0.43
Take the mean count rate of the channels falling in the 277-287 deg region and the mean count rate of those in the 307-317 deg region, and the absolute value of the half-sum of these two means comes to 362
